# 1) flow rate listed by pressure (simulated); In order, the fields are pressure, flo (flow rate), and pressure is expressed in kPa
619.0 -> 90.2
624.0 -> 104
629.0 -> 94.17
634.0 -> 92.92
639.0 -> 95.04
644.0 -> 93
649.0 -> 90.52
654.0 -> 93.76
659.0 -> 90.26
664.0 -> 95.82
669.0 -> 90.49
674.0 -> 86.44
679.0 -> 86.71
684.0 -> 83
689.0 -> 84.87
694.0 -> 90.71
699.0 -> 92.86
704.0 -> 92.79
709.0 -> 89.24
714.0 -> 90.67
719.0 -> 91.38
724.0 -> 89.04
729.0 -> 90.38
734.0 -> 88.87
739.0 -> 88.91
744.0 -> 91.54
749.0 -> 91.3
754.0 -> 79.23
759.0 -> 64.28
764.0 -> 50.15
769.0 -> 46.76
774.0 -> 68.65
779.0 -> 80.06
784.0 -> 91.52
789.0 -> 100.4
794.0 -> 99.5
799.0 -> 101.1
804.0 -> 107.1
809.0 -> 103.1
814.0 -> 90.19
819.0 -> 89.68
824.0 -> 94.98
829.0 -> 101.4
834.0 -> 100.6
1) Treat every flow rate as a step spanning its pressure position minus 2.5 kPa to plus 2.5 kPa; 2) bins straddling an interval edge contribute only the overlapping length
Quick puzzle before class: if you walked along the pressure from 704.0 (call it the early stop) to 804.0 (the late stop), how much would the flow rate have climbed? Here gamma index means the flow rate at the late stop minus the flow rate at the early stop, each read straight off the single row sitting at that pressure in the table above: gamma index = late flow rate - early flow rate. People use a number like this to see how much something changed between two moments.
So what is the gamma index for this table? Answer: 14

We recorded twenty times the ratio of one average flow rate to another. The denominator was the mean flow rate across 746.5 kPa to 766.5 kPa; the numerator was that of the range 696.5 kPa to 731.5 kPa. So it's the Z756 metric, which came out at 25.5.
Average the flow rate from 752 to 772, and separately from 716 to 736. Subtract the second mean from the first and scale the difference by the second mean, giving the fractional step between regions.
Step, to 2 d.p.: -0.33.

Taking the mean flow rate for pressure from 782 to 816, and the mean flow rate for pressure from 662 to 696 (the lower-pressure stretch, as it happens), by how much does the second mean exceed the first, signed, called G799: -11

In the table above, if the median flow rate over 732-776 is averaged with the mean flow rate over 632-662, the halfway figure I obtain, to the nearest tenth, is 85.9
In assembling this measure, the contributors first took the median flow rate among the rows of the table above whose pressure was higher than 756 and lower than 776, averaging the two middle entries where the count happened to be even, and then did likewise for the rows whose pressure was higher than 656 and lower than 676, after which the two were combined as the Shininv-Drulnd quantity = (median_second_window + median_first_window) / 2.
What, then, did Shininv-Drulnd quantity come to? 74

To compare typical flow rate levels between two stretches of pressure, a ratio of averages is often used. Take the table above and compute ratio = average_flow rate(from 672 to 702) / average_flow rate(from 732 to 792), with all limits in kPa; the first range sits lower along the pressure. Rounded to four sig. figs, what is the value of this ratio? 1.114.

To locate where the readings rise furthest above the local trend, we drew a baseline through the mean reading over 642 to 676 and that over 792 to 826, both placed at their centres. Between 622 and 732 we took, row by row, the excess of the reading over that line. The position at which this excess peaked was 624.0 kPa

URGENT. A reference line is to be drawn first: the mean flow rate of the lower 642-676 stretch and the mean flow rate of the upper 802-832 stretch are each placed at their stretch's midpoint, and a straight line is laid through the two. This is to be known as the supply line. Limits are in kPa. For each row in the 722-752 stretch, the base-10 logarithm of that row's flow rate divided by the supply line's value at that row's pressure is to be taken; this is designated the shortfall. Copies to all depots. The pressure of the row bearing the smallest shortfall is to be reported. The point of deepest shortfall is 739.0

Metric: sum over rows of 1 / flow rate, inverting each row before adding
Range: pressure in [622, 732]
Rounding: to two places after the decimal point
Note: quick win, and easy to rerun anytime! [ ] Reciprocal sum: 0.24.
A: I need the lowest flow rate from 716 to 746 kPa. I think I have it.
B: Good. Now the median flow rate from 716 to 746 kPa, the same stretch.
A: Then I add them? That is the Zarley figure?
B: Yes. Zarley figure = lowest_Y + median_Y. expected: 179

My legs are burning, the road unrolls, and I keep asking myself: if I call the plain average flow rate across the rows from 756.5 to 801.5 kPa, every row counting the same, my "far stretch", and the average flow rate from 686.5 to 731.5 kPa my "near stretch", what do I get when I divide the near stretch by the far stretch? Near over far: 1.16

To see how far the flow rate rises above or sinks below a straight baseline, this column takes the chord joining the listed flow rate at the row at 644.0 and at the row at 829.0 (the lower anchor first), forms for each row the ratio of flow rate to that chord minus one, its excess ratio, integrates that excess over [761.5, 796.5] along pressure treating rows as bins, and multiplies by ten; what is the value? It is -79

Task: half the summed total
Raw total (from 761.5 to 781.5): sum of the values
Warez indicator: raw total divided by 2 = 123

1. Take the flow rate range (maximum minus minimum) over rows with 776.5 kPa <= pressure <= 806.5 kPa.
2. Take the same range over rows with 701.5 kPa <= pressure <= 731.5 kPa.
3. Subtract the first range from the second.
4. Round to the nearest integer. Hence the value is -23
